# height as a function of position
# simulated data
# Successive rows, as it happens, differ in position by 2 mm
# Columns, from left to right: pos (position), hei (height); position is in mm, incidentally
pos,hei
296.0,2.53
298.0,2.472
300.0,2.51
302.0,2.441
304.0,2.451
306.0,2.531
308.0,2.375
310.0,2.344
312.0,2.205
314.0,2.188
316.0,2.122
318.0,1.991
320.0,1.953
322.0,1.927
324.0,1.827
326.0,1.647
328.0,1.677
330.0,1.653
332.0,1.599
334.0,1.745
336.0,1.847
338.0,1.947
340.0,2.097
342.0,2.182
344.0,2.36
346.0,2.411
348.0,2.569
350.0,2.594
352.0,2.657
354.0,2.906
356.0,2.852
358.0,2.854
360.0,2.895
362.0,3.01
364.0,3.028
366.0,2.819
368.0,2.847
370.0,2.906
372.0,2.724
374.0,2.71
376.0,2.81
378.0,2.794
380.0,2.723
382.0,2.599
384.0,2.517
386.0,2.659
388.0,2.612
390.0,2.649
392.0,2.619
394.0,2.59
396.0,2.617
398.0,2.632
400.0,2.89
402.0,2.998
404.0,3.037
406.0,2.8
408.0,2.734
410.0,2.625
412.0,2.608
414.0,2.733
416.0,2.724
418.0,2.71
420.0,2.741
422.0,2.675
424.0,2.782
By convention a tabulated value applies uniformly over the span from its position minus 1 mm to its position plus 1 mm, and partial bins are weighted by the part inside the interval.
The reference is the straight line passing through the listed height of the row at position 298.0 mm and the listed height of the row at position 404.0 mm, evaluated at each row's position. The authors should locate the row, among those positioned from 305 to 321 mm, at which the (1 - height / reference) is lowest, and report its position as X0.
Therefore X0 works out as 306.0 mm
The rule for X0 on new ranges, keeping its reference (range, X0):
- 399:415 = 404.0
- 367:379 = 370.0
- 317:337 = 318.0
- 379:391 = 380.0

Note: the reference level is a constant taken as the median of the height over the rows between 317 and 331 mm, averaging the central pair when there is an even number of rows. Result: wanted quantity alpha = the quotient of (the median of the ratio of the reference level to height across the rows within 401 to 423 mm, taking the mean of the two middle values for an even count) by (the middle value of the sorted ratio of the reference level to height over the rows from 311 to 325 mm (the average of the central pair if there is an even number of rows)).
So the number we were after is 0.73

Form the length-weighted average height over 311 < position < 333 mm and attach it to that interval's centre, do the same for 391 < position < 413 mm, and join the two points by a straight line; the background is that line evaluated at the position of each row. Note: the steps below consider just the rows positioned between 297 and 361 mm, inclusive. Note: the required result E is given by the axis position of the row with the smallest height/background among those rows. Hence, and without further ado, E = 332.0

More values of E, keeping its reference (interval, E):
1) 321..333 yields 332.0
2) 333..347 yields 334.0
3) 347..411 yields 410.0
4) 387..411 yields 410.0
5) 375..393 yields 384.0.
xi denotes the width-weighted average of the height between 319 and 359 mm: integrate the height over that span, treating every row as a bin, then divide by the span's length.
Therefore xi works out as 2.17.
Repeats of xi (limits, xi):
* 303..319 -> 2.28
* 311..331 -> 1.92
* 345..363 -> 2.75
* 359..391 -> 2.77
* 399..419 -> 2.79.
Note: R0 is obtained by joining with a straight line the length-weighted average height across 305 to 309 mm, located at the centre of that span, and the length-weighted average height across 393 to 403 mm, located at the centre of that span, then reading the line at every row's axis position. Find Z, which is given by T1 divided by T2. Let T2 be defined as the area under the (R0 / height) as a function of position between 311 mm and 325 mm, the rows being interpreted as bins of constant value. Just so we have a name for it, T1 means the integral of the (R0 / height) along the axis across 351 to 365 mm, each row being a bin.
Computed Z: 0.74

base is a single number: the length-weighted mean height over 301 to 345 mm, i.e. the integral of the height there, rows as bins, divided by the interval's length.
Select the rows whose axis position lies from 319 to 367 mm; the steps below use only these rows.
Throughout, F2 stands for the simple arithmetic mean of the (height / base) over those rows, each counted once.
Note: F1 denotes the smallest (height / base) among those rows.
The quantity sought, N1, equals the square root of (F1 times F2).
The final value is 0.93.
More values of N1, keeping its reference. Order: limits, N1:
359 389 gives 1.29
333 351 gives 0.95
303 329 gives 0.91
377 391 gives 1.26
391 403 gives 1.30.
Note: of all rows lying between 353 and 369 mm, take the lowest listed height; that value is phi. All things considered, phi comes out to 2.819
